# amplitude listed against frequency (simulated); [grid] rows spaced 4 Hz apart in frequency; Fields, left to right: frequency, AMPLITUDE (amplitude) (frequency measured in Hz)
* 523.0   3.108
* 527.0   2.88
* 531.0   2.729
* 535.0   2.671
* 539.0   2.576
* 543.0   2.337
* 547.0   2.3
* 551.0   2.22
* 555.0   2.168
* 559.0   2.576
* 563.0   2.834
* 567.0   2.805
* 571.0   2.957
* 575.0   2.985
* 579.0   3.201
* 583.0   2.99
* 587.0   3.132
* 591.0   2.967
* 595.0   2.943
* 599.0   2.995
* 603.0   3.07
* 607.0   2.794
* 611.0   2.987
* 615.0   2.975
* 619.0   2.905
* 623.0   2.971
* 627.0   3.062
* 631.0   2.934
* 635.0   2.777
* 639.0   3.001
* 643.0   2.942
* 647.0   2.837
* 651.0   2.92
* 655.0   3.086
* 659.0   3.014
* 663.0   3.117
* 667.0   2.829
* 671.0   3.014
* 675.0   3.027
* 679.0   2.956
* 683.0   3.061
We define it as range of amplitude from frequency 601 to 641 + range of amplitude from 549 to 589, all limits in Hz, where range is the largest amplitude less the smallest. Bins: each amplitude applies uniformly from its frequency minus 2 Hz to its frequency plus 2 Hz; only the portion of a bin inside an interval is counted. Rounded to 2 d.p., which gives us 1.33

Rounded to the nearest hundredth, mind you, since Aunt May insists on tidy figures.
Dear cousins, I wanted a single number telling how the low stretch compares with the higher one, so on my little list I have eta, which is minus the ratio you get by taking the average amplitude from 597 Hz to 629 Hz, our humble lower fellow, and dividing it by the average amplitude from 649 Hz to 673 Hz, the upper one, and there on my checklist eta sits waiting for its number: -0.99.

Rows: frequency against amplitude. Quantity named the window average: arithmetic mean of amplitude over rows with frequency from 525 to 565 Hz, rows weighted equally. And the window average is 2.53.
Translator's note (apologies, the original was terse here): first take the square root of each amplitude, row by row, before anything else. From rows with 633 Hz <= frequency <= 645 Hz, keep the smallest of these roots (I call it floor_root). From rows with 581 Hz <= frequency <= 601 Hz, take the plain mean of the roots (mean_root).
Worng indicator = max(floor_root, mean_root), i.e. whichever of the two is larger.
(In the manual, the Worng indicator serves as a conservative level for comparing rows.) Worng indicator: 1.73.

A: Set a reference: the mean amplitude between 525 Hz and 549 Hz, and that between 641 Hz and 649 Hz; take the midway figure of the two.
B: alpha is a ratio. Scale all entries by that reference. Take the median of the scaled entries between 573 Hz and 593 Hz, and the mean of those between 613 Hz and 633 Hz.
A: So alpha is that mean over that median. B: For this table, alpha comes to 0.99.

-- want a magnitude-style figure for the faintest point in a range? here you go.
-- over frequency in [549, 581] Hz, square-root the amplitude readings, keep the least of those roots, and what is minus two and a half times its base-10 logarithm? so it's -0.420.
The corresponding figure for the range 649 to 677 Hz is -0.565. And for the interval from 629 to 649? -0.554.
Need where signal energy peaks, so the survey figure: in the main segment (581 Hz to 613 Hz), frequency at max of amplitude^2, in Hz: 587.0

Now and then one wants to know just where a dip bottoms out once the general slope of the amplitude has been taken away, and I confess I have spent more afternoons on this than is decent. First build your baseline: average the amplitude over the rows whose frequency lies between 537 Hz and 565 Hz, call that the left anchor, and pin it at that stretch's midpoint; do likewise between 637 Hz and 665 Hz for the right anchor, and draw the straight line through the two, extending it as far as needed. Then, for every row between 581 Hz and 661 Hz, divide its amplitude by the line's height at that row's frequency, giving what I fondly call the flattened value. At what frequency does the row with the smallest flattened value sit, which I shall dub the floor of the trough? 647.0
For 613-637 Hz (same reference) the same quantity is 635.0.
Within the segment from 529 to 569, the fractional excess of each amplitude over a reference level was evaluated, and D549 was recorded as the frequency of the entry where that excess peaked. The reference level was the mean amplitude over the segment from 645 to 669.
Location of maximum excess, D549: 563.0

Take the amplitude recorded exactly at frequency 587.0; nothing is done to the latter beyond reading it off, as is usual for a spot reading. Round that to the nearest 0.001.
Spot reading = 3.132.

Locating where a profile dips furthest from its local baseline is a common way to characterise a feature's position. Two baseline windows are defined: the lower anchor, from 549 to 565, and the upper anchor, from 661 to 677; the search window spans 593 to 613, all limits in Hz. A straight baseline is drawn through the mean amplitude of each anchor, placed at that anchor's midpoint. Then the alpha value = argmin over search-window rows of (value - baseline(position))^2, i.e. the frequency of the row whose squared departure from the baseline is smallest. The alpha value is 607.0 Hz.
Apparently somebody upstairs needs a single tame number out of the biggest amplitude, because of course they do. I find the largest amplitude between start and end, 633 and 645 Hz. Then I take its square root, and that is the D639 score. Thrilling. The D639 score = 1.73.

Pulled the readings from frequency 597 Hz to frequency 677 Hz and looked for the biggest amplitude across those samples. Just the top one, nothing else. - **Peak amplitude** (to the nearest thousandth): 3.117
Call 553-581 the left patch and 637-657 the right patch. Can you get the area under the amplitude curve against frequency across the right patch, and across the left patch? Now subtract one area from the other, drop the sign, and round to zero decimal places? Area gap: 19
